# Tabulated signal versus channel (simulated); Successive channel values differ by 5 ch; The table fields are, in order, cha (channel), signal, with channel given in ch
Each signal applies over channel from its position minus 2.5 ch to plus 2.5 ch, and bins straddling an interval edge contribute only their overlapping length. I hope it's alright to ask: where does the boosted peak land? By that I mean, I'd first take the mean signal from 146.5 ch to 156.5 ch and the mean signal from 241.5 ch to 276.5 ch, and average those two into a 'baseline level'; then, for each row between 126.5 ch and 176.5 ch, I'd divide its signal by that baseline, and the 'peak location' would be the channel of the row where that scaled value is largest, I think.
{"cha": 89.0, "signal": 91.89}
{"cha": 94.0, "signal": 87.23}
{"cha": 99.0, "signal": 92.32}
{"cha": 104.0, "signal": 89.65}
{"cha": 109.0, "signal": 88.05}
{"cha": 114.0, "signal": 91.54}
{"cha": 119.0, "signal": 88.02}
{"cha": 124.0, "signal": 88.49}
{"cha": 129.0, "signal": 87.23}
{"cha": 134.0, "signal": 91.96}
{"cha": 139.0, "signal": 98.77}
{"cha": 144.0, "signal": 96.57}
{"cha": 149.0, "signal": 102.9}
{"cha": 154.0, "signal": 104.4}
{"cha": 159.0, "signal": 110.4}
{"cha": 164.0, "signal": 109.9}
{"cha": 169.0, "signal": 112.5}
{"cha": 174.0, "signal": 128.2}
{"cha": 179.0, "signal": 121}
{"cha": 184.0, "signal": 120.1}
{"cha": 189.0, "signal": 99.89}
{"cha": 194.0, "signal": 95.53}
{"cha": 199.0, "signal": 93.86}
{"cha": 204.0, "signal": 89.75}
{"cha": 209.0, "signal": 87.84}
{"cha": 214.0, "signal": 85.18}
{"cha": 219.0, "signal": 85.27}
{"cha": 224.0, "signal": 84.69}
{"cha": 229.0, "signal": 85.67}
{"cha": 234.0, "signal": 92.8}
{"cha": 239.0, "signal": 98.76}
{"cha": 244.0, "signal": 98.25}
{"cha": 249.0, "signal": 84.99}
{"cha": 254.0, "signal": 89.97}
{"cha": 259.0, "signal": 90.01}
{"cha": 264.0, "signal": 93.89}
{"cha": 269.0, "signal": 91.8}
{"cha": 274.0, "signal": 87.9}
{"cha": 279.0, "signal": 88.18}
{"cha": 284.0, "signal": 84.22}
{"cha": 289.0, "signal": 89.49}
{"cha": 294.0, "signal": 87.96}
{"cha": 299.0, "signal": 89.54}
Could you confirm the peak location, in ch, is 174.0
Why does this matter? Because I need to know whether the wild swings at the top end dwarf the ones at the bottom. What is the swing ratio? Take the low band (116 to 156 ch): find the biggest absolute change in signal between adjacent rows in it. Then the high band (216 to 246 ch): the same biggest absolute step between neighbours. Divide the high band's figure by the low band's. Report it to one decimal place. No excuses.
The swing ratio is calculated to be 1.0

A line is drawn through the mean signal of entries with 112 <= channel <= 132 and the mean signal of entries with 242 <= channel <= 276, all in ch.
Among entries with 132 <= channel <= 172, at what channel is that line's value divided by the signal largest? 134.0 ch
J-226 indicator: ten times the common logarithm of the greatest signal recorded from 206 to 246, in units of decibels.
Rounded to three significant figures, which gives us 19.9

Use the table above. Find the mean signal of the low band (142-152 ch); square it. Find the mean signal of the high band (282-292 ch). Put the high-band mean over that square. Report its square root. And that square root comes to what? 0.093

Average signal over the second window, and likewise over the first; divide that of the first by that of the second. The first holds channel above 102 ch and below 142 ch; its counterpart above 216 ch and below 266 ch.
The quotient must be 1.00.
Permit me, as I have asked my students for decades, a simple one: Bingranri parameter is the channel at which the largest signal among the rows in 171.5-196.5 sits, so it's 174.0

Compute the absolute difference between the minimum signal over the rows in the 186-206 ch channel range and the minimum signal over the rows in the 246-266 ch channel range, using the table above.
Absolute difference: 5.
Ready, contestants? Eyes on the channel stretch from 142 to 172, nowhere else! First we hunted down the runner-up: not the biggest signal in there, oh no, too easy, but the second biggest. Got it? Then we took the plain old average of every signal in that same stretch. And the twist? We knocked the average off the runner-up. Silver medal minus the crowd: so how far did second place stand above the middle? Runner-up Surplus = 4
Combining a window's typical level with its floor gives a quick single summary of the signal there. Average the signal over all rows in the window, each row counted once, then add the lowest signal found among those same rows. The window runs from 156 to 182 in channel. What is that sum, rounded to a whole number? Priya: 226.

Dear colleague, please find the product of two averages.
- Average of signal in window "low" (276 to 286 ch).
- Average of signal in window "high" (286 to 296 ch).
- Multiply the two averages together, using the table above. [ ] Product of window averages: 7648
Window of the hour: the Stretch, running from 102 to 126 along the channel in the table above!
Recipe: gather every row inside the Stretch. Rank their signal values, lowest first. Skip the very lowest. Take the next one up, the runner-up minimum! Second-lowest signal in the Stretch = 88.05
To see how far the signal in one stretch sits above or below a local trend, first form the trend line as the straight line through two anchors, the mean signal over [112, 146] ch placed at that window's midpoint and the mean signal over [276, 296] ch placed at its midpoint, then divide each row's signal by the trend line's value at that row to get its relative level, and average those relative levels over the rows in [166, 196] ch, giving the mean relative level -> 1.25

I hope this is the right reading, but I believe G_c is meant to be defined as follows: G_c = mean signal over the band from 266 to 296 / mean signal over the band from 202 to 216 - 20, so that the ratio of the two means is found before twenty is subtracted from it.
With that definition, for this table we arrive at -18.99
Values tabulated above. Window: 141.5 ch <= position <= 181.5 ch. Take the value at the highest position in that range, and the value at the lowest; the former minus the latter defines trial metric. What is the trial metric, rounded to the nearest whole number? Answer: 24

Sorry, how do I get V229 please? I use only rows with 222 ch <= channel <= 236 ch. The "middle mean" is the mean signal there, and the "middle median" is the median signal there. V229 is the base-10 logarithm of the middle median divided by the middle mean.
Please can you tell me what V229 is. -0.010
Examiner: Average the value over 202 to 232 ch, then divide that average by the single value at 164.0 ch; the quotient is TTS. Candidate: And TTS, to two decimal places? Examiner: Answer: 0.79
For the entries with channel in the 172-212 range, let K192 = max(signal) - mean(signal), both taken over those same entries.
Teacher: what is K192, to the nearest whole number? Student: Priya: 24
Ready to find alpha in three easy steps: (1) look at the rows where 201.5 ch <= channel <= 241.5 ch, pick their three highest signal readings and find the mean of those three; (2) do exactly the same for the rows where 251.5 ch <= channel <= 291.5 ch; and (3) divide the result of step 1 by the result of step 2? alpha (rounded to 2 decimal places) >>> 1.02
